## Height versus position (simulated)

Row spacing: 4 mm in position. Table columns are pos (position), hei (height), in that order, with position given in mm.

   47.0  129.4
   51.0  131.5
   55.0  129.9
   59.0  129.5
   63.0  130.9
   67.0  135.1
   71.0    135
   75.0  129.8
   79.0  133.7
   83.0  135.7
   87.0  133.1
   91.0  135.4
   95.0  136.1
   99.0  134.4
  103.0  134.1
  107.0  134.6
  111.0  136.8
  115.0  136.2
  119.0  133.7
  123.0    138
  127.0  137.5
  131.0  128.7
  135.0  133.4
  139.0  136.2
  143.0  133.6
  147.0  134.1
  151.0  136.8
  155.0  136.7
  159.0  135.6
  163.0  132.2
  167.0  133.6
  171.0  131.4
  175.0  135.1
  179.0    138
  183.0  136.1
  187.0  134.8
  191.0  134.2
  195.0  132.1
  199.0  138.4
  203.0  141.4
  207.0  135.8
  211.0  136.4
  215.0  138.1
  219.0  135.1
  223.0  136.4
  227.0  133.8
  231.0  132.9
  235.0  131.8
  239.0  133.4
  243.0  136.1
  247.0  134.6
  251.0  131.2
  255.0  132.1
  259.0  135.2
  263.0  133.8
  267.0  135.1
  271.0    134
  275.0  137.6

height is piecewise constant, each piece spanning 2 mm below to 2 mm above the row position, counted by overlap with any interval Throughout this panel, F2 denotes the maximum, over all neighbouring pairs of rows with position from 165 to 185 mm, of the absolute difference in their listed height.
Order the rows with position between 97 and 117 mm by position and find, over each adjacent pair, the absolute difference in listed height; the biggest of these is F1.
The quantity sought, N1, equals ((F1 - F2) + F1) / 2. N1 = 0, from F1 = 2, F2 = 4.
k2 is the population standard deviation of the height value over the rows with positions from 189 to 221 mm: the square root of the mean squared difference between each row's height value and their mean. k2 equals 2.7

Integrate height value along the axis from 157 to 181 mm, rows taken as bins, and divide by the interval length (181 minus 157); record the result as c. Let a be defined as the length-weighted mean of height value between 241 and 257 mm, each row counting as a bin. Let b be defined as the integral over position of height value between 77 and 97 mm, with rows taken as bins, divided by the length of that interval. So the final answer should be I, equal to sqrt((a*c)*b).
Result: 1555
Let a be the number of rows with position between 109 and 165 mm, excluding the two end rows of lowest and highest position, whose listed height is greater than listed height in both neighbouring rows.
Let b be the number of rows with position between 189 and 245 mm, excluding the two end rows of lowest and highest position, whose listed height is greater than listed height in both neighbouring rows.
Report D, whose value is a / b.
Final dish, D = 1.00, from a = 3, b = 3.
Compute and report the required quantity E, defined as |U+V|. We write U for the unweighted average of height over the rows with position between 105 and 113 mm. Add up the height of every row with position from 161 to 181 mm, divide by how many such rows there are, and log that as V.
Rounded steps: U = 136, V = 134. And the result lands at 270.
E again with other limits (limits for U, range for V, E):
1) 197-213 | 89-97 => 274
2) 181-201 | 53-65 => 265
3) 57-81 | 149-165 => 268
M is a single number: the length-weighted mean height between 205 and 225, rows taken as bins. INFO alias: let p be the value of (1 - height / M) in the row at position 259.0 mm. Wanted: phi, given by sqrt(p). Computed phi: 0.09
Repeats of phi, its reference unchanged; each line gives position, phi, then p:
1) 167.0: 0.14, 0.020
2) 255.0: 0.18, 0.031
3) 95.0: 0.04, 0.002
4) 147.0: 0.13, 0.017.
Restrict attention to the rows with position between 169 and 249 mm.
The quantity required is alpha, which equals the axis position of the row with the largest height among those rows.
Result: 203.0 mm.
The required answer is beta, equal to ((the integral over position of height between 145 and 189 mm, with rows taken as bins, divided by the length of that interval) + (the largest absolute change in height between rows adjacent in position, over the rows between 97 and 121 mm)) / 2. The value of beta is 68.72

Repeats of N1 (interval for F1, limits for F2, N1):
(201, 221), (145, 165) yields 4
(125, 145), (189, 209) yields 6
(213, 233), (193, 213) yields 0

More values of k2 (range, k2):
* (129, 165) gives 2.5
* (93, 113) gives 1.1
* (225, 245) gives 1.4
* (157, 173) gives 1.6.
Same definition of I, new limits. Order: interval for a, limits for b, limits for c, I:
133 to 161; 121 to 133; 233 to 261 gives 1559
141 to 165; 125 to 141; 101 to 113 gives 1562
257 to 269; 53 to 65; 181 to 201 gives 1539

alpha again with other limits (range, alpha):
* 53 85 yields 83.0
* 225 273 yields 243.0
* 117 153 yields 123.0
